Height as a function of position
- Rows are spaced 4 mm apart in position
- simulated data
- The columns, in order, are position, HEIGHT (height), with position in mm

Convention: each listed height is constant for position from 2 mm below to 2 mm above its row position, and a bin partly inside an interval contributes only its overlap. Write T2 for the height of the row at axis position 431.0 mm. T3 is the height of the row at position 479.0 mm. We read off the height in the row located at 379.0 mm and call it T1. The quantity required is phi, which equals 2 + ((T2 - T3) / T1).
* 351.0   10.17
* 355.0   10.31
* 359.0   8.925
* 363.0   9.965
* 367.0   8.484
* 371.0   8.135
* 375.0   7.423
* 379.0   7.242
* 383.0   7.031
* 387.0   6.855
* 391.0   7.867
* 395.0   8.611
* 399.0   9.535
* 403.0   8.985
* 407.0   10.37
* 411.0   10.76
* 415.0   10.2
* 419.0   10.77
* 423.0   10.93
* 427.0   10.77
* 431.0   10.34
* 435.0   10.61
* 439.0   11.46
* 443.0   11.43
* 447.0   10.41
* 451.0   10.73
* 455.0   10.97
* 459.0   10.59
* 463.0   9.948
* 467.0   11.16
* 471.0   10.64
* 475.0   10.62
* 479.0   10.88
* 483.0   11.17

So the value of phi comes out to 1.93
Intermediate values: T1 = 7.242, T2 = 10.34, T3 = 10.88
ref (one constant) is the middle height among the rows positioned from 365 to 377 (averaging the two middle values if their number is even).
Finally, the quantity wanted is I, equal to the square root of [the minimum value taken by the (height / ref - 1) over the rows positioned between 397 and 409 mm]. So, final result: 0.32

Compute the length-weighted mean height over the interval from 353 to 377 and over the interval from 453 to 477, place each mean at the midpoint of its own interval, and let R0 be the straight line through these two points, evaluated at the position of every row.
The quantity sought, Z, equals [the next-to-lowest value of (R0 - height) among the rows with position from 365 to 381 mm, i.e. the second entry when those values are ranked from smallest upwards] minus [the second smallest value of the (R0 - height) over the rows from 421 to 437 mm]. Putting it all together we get 1.64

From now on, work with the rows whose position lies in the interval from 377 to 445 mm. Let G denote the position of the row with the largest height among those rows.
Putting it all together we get 439.0 mm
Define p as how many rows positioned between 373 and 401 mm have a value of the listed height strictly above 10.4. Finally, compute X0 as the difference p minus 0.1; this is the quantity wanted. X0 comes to 0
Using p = 0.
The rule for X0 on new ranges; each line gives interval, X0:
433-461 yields 7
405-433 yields 4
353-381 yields 0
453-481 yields 6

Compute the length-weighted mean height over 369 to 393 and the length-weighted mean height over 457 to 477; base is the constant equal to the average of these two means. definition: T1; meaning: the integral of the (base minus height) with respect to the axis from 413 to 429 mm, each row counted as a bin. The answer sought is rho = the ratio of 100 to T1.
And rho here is -3.8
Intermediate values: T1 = -27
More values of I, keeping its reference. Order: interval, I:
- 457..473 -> 0.47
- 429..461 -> 0.52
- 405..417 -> 0.50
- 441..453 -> 0.53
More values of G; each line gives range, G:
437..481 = 439.0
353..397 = 355.0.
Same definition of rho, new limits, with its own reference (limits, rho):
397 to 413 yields -6.9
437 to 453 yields -3.1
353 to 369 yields -15.2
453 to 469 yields -3.8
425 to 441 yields -3.5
